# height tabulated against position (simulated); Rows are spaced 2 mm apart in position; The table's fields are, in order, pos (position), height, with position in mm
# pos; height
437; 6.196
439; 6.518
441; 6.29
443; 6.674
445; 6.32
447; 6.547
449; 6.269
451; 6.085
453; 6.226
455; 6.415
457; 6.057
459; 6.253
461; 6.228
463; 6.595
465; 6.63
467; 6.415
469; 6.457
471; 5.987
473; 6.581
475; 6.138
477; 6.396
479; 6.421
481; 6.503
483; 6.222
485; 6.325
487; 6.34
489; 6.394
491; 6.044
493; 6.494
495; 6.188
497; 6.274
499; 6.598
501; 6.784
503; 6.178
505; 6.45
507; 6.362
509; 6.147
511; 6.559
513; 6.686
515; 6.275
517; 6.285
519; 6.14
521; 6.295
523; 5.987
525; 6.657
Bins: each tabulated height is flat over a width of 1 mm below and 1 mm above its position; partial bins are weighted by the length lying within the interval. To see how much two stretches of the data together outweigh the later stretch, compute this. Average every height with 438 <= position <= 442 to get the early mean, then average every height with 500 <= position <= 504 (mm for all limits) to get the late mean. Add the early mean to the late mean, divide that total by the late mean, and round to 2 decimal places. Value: 1.99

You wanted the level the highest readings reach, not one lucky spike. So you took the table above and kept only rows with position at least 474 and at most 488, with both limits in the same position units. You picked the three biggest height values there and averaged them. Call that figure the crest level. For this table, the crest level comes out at 6.44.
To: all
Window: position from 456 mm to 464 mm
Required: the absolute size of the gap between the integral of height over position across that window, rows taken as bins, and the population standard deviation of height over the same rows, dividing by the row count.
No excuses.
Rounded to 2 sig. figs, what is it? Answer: 50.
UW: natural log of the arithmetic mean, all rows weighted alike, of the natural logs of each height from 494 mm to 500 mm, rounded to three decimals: 0.614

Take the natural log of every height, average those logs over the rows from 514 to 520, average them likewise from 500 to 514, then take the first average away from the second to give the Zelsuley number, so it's 0.034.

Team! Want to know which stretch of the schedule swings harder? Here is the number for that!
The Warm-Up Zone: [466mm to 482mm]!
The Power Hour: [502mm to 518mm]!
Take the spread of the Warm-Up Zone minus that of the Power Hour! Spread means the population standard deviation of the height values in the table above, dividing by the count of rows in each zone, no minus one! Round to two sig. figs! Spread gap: 0.010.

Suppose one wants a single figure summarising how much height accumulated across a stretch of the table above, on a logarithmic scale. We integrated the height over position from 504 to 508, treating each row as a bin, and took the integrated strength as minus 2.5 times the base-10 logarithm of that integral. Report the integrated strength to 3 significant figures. -3.52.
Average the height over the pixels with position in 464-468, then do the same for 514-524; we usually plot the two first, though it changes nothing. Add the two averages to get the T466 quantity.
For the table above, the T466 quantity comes 12.72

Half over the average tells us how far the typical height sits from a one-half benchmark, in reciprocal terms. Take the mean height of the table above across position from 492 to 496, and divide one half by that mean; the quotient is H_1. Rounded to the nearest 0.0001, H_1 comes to 0.0789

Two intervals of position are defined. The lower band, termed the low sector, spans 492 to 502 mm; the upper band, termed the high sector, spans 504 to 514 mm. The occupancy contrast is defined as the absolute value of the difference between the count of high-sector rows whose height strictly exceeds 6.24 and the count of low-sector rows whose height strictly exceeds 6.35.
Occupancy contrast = 1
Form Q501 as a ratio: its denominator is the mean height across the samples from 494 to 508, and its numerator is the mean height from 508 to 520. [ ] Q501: 0.99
